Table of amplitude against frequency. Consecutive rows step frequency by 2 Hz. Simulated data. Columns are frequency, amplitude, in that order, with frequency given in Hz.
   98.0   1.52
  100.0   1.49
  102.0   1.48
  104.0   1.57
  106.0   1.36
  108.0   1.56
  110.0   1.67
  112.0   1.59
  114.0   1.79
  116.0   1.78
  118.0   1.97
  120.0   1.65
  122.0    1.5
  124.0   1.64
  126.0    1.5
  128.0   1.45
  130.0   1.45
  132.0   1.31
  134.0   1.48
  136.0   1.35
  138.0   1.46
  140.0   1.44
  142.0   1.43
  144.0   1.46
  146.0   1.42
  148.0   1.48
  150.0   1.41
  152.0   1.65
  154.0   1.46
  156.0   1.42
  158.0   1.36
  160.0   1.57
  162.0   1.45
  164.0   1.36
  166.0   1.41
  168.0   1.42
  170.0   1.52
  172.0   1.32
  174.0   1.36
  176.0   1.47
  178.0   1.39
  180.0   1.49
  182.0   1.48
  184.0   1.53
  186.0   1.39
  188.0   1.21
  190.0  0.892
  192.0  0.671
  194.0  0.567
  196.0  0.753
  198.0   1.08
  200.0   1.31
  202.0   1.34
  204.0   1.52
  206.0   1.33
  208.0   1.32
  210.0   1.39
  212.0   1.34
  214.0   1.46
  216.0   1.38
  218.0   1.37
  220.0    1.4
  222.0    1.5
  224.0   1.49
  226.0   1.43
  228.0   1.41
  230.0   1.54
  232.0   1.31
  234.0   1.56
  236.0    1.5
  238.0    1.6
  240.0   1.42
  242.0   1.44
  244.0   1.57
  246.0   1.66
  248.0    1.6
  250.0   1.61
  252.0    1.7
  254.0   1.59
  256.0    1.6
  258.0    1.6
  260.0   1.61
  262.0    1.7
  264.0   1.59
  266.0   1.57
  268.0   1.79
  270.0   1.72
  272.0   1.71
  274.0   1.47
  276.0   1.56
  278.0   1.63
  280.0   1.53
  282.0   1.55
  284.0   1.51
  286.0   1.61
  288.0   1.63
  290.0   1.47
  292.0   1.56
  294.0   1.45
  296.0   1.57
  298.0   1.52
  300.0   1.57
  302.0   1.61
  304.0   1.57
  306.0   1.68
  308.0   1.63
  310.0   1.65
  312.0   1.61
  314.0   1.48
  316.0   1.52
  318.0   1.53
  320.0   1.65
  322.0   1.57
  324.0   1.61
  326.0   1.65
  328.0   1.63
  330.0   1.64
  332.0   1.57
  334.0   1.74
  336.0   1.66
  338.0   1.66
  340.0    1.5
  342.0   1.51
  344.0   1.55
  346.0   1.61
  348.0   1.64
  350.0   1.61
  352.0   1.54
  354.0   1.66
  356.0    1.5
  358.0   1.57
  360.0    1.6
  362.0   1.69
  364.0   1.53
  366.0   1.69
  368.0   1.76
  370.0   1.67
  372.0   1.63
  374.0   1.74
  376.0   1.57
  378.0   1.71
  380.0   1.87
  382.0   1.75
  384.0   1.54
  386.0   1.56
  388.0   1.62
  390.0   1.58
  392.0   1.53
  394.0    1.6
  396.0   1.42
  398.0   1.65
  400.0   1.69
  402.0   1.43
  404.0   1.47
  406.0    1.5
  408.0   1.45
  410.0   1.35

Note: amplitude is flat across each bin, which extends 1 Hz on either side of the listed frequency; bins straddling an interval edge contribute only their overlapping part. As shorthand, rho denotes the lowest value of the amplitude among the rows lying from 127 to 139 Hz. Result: 1.31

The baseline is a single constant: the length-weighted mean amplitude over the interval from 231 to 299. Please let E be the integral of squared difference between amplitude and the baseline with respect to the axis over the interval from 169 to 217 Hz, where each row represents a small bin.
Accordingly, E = 7.9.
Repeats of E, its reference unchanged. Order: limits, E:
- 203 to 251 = 1.1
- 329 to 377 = 0.4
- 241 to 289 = 0.3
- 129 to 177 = 1.2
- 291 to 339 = 0.2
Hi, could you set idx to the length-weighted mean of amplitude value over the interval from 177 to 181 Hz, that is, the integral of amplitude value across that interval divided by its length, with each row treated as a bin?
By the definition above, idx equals 1.44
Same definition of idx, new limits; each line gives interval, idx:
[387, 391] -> 1.60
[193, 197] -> 0.66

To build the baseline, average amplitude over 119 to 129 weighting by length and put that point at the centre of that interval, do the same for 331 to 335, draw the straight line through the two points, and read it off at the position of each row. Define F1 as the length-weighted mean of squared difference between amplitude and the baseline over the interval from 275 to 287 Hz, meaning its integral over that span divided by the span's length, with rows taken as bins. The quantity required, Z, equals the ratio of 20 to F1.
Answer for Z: 3432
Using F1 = 0.0058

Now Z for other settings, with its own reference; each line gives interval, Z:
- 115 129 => 518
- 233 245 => 1536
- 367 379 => 4582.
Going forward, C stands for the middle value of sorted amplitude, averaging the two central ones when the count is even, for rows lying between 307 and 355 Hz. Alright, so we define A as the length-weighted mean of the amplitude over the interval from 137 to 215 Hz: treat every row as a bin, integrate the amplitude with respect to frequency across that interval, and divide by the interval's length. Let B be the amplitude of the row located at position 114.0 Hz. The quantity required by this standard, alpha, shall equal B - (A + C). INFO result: -1.16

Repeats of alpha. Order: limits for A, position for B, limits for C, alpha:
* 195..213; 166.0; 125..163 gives -1.30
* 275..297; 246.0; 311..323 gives -1.44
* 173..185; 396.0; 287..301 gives -1.59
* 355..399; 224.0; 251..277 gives -1.74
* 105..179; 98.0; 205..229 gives -1.37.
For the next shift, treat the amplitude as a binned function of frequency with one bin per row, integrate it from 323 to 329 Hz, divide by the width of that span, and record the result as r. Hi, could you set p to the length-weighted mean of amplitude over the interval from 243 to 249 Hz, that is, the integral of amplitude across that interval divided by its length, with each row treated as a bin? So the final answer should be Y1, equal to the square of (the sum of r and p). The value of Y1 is 10.5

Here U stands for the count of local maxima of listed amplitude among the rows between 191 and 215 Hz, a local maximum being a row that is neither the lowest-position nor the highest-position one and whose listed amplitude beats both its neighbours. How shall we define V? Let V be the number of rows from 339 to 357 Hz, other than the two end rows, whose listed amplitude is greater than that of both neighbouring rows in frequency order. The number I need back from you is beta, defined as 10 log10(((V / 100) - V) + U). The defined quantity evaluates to -17.0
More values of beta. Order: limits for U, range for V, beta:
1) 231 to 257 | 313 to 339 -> -14.0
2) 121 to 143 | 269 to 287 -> 0.1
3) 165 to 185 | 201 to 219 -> -15.2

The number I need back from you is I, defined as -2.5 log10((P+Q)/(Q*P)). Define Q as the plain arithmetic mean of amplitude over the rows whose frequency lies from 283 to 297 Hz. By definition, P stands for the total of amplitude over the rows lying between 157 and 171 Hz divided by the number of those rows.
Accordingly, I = -0.32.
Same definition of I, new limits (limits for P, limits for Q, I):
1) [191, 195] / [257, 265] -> -0.87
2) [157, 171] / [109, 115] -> -0.27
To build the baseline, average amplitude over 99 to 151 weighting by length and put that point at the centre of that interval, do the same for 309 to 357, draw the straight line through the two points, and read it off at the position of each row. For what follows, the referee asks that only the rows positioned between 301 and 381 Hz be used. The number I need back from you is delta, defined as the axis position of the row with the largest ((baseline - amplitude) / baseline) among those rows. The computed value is 314.0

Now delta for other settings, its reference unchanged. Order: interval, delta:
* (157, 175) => 172.0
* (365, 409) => 396.0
